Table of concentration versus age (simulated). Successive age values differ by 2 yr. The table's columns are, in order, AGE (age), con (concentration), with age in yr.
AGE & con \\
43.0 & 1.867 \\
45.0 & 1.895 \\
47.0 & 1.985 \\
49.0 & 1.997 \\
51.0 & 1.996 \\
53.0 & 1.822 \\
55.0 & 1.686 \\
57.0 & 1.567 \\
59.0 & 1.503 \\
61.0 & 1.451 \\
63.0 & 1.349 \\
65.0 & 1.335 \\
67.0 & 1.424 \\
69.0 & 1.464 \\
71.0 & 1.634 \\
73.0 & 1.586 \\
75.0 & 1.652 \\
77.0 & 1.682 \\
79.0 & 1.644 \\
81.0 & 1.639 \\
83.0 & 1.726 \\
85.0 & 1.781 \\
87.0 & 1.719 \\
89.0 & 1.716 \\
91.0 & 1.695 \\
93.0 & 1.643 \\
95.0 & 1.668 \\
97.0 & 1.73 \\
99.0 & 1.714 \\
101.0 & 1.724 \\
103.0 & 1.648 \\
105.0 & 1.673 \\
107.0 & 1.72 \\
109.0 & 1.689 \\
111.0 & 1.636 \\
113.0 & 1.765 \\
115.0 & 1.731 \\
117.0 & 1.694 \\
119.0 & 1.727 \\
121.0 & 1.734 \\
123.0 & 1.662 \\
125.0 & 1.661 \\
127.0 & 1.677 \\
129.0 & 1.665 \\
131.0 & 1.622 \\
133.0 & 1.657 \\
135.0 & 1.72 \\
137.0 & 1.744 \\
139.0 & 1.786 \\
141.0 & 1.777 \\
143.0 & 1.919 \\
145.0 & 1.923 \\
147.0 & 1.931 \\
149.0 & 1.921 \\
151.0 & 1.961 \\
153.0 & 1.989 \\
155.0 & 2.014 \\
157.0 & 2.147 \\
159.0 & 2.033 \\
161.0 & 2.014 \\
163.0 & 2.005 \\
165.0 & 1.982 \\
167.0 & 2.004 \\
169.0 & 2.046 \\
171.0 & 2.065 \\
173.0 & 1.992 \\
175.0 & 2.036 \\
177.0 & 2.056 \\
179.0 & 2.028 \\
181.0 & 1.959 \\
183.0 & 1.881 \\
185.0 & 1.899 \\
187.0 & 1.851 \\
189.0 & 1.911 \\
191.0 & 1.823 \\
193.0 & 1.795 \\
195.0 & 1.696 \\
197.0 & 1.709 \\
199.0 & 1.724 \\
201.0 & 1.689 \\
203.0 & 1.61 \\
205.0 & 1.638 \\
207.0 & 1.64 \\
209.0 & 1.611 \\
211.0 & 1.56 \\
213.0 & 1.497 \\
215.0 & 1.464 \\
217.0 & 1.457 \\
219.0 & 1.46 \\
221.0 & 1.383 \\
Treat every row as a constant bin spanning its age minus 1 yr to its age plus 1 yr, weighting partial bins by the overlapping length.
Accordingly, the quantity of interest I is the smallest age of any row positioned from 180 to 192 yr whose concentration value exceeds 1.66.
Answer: 181.0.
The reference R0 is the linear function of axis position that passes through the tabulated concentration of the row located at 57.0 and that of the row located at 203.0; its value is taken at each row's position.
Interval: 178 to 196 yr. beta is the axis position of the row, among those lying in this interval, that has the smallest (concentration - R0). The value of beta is 195.0 yr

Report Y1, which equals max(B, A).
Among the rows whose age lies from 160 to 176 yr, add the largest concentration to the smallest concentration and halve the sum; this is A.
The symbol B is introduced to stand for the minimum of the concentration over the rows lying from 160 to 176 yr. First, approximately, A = 2.02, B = 1.982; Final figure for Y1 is 2.02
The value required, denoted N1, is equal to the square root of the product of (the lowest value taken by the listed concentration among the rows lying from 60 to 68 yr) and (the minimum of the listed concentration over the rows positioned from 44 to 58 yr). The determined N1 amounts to 1.45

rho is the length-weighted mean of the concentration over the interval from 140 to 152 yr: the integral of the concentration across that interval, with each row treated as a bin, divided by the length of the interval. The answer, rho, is 1.91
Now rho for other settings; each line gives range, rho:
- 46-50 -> 1.99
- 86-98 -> 1.70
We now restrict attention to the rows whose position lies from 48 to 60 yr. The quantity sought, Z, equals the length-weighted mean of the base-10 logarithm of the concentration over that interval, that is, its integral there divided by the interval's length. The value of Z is 0.243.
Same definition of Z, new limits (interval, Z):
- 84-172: 0.255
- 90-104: 0.228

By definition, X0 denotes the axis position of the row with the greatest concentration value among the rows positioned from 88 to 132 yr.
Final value 113.0 yr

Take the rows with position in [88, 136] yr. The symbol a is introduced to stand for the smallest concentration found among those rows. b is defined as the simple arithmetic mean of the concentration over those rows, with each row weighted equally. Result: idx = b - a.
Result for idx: 0.07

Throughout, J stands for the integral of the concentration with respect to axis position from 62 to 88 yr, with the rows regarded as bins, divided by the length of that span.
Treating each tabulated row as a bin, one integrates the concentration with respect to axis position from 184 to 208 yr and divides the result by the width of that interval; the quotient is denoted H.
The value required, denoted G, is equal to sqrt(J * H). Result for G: 1.67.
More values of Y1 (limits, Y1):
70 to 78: 1.63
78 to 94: 1.71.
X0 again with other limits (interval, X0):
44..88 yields 49.0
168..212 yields 171.0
